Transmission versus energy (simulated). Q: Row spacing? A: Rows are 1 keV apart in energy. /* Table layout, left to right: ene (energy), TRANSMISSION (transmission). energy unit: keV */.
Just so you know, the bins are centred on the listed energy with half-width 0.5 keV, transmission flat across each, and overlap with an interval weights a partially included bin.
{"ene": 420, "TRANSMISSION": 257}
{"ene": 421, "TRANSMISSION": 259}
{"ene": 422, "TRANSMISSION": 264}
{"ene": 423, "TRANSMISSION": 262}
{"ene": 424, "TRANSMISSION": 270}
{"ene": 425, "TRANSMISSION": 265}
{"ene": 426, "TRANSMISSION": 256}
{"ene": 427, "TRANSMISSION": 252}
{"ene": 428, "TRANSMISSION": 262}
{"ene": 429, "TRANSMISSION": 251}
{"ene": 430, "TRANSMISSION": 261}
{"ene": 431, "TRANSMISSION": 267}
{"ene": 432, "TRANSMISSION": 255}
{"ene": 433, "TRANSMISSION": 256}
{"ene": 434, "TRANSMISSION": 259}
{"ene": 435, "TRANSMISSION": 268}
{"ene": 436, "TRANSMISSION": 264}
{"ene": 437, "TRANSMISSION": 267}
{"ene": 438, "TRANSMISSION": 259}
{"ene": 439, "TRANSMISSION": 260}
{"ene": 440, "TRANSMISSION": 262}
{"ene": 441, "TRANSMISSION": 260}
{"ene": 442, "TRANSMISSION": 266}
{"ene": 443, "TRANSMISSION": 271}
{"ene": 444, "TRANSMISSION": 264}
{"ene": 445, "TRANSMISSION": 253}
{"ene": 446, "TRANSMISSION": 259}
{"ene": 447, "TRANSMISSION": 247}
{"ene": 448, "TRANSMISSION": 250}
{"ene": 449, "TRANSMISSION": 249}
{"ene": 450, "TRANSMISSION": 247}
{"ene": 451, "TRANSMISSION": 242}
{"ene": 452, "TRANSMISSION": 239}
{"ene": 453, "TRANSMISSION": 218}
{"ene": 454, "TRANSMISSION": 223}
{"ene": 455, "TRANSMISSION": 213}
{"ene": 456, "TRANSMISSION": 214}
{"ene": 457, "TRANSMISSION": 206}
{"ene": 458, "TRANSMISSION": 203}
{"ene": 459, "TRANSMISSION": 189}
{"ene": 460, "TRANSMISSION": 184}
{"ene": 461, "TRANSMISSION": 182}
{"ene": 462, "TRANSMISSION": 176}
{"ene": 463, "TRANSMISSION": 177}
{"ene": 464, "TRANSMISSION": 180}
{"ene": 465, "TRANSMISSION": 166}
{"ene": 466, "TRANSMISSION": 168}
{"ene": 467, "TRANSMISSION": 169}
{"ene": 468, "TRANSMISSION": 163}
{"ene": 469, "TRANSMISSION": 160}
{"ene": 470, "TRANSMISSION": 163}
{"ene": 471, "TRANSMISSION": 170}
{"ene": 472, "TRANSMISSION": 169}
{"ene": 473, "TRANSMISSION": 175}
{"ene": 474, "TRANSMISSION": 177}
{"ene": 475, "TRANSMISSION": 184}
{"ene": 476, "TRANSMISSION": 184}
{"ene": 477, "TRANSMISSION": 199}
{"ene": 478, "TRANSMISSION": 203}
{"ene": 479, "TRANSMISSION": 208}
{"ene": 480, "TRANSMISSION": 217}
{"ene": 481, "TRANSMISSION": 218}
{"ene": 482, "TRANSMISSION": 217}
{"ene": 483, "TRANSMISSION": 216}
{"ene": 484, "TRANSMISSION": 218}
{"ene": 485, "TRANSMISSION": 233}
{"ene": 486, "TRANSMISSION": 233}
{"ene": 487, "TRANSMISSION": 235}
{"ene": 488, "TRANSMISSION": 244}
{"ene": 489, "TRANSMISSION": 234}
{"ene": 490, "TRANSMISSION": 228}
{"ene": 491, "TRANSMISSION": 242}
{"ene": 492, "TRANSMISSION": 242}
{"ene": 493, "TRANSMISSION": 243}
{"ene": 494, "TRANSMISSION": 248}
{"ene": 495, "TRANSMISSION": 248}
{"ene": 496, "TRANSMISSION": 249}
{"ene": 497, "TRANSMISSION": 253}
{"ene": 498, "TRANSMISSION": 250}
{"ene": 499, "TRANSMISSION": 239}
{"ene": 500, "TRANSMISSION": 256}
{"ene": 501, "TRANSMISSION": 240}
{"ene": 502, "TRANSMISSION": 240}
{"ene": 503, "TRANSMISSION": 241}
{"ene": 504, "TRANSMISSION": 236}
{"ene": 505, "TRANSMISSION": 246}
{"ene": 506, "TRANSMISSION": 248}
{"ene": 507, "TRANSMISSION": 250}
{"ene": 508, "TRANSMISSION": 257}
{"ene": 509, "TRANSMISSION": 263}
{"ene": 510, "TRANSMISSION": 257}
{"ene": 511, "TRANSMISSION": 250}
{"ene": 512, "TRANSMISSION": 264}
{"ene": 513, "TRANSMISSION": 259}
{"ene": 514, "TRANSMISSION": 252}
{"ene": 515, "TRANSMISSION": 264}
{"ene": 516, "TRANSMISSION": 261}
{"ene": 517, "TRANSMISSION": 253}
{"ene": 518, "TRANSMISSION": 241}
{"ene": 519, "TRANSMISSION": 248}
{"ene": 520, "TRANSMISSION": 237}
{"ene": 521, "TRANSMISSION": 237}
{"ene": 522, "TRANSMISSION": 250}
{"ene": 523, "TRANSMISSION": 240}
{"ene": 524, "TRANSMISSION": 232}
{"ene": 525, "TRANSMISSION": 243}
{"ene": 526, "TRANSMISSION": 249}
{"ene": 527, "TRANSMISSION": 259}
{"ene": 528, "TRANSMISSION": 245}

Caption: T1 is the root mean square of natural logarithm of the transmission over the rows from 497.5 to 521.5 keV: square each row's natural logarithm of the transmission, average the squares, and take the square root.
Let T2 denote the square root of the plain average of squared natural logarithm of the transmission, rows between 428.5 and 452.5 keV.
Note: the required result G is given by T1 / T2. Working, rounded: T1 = 5.52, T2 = 5.55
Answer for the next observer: 0.99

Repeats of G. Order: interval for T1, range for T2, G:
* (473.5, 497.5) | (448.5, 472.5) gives 1.03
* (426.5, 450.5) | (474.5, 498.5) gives 1.02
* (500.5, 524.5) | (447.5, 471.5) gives 1.04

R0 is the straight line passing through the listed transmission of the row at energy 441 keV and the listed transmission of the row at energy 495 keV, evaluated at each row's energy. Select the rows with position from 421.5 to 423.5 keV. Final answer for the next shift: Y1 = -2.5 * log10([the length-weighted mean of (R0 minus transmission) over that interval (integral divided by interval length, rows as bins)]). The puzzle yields 0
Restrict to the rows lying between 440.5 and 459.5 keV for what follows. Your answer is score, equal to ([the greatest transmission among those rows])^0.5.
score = 16.5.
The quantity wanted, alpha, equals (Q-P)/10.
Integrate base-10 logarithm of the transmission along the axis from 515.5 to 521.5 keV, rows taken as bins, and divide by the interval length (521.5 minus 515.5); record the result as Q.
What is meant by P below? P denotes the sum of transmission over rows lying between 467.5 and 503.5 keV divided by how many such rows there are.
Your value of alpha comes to -21.5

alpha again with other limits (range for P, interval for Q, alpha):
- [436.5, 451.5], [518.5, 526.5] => -25.5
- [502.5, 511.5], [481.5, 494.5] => -24.7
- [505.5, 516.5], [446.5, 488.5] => -25.5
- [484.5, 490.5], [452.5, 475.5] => -23.2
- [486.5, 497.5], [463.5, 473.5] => -24.0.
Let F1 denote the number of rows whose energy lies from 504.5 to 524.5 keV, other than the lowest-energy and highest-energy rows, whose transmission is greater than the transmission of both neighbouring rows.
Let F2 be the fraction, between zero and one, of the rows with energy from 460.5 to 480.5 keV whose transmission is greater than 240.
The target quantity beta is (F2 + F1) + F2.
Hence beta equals 5.0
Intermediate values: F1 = 5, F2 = 0.00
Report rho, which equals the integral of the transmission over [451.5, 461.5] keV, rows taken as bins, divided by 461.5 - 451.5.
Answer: 207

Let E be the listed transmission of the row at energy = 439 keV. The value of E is 260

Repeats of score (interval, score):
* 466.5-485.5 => 15.3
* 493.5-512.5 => 16.2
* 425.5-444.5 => 16.5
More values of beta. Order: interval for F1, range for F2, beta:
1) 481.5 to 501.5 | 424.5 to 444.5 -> 5.0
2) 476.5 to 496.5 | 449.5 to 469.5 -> 2.2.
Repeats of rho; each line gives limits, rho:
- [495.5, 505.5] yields 245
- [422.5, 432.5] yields 260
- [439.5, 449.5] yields 258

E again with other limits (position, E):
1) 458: 203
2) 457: 206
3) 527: 259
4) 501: 240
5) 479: 208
